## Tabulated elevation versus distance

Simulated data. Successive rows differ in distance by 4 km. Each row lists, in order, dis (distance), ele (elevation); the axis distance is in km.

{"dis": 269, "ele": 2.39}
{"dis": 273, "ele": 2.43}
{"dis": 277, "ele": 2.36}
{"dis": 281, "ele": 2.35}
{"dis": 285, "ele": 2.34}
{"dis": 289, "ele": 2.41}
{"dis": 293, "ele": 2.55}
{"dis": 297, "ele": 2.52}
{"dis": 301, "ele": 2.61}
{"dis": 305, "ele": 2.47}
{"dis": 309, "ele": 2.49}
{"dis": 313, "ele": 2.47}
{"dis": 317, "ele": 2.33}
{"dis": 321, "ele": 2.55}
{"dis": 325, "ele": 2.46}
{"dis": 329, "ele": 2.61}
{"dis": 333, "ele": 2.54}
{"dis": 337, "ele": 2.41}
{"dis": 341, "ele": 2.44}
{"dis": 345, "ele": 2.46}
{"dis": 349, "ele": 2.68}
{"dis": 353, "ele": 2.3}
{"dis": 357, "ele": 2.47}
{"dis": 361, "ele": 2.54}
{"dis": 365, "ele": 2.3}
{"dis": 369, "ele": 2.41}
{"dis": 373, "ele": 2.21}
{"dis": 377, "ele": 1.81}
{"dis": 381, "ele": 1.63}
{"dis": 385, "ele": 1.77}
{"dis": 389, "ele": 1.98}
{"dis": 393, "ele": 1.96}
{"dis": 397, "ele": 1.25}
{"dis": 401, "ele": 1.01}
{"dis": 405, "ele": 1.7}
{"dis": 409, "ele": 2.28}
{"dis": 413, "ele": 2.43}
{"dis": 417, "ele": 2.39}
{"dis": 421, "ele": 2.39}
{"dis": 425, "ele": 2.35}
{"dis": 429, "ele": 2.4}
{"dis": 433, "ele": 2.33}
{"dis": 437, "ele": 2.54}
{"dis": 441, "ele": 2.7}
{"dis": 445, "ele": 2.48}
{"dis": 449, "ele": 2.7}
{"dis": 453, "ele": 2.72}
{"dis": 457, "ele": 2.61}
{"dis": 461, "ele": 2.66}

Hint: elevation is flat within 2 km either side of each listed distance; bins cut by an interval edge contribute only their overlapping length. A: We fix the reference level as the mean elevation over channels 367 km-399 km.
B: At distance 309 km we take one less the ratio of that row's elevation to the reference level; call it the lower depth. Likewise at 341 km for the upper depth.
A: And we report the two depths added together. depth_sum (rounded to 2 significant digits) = -0.63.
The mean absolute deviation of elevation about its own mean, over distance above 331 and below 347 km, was 0.04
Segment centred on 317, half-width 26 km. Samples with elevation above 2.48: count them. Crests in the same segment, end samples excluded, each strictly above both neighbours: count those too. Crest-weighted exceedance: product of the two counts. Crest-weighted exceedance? 28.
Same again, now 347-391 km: 4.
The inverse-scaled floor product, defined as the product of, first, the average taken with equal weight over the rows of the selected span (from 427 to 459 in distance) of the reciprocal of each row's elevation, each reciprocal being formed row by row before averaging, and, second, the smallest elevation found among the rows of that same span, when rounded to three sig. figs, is 0.913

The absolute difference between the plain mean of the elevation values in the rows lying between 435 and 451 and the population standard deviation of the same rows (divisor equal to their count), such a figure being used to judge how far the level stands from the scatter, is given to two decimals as 2.51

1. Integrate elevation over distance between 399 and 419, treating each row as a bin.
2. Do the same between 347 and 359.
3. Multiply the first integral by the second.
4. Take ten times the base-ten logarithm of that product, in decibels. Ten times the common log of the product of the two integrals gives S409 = 30.7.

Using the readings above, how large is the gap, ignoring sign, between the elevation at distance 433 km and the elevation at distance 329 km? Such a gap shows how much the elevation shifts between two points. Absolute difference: 0.28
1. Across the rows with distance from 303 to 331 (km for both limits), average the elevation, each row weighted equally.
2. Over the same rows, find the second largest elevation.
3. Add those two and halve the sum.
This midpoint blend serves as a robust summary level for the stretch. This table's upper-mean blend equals 2.52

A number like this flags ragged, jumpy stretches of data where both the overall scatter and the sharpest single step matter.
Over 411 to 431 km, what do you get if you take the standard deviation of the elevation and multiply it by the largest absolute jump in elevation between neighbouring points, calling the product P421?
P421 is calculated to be 0.001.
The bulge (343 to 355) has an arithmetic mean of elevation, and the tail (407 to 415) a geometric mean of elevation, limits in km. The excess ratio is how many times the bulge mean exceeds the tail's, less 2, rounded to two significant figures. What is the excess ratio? -0.95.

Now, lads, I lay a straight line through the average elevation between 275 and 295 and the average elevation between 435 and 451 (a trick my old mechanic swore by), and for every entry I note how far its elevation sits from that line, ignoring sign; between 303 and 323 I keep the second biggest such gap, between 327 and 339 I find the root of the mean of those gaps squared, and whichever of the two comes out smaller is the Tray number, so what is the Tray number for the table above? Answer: 0.102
